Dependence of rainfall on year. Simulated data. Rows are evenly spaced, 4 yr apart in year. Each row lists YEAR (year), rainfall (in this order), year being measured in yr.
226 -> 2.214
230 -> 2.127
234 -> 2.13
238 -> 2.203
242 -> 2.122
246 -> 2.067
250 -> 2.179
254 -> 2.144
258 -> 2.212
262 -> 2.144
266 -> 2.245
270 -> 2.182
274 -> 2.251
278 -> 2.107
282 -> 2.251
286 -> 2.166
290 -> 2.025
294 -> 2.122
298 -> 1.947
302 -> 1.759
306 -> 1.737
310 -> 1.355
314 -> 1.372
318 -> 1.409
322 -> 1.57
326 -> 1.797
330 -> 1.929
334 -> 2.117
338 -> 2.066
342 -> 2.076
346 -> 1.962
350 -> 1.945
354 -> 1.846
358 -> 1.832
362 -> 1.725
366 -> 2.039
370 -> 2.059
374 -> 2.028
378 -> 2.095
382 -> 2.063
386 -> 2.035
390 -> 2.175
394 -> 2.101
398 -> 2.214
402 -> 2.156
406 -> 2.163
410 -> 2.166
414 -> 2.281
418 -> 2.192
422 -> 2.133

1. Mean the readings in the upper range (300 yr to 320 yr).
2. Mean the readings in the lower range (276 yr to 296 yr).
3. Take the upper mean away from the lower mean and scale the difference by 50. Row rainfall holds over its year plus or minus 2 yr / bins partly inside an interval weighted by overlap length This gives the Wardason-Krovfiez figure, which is 30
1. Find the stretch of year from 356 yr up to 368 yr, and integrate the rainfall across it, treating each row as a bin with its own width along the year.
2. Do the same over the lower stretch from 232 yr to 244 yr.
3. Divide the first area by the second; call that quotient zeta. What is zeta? 0.87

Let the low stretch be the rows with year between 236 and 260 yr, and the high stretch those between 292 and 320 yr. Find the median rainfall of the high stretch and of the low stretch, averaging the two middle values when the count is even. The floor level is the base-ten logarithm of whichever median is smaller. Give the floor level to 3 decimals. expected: 0.240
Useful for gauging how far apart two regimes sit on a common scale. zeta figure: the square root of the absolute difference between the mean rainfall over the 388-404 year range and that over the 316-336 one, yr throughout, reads 0.630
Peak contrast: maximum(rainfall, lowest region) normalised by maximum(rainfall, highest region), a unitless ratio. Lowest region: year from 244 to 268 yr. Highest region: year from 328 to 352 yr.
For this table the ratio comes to 1.06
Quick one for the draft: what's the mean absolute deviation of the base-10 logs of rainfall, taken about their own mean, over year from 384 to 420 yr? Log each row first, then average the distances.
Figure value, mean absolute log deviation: 0.01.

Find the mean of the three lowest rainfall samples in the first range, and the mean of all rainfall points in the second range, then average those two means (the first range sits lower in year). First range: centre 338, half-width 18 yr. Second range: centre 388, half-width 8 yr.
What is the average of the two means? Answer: 1.92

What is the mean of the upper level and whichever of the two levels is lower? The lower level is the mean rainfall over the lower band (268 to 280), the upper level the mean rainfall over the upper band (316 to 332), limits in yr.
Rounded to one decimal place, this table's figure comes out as 1.7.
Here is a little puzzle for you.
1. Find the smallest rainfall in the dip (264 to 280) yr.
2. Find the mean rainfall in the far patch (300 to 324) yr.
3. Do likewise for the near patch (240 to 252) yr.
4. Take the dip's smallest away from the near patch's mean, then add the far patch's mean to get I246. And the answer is 1.5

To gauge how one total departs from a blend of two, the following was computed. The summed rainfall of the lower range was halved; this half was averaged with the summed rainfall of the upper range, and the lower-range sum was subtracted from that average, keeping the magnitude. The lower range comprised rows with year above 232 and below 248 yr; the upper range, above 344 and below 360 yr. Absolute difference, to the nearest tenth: 2.6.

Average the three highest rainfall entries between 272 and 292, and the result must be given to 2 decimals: 2.22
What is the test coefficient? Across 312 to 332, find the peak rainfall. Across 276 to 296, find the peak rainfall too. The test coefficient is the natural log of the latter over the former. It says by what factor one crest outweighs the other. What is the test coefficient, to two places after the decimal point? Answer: 0.15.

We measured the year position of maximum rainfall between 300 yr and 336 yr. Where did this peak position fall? 334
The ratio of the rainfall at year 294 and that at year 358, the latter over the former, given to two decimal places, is 0.86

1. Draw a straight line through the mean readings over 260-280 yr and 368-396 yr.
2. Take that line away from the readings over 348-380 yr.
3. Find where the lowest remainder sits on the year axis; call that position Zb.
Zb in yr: 362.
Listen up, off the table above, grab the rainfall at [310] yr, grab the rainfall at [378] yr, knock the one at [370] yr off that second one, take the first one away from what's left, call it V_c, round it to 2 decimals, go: -1.32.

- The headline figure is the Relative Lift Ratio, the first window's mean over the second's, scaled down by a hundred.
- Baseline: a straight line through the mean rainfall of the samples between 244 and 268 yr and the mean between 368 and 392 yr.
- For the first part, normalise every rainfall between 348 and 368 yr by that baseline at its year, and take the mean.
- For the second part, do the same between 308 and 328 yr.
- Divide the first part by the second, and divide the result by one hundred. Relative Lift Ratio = 0.013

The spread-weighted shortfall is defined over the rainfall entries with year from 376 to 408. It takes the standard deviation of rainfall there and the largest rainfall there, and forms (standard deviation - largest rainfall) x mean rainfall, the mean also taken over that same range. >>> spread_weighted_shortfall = -4.6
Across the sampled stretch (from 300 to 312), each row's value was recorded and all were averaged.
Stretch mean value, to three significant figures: 1.62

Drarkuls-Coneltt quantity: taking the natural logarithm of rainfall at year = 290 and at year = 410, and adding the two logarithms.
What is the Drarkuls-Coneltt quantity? 1.48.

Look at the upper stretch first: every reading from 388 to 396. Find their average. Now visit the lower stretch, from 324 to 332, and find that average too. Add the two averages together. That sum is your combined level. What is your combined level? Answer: 4.00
